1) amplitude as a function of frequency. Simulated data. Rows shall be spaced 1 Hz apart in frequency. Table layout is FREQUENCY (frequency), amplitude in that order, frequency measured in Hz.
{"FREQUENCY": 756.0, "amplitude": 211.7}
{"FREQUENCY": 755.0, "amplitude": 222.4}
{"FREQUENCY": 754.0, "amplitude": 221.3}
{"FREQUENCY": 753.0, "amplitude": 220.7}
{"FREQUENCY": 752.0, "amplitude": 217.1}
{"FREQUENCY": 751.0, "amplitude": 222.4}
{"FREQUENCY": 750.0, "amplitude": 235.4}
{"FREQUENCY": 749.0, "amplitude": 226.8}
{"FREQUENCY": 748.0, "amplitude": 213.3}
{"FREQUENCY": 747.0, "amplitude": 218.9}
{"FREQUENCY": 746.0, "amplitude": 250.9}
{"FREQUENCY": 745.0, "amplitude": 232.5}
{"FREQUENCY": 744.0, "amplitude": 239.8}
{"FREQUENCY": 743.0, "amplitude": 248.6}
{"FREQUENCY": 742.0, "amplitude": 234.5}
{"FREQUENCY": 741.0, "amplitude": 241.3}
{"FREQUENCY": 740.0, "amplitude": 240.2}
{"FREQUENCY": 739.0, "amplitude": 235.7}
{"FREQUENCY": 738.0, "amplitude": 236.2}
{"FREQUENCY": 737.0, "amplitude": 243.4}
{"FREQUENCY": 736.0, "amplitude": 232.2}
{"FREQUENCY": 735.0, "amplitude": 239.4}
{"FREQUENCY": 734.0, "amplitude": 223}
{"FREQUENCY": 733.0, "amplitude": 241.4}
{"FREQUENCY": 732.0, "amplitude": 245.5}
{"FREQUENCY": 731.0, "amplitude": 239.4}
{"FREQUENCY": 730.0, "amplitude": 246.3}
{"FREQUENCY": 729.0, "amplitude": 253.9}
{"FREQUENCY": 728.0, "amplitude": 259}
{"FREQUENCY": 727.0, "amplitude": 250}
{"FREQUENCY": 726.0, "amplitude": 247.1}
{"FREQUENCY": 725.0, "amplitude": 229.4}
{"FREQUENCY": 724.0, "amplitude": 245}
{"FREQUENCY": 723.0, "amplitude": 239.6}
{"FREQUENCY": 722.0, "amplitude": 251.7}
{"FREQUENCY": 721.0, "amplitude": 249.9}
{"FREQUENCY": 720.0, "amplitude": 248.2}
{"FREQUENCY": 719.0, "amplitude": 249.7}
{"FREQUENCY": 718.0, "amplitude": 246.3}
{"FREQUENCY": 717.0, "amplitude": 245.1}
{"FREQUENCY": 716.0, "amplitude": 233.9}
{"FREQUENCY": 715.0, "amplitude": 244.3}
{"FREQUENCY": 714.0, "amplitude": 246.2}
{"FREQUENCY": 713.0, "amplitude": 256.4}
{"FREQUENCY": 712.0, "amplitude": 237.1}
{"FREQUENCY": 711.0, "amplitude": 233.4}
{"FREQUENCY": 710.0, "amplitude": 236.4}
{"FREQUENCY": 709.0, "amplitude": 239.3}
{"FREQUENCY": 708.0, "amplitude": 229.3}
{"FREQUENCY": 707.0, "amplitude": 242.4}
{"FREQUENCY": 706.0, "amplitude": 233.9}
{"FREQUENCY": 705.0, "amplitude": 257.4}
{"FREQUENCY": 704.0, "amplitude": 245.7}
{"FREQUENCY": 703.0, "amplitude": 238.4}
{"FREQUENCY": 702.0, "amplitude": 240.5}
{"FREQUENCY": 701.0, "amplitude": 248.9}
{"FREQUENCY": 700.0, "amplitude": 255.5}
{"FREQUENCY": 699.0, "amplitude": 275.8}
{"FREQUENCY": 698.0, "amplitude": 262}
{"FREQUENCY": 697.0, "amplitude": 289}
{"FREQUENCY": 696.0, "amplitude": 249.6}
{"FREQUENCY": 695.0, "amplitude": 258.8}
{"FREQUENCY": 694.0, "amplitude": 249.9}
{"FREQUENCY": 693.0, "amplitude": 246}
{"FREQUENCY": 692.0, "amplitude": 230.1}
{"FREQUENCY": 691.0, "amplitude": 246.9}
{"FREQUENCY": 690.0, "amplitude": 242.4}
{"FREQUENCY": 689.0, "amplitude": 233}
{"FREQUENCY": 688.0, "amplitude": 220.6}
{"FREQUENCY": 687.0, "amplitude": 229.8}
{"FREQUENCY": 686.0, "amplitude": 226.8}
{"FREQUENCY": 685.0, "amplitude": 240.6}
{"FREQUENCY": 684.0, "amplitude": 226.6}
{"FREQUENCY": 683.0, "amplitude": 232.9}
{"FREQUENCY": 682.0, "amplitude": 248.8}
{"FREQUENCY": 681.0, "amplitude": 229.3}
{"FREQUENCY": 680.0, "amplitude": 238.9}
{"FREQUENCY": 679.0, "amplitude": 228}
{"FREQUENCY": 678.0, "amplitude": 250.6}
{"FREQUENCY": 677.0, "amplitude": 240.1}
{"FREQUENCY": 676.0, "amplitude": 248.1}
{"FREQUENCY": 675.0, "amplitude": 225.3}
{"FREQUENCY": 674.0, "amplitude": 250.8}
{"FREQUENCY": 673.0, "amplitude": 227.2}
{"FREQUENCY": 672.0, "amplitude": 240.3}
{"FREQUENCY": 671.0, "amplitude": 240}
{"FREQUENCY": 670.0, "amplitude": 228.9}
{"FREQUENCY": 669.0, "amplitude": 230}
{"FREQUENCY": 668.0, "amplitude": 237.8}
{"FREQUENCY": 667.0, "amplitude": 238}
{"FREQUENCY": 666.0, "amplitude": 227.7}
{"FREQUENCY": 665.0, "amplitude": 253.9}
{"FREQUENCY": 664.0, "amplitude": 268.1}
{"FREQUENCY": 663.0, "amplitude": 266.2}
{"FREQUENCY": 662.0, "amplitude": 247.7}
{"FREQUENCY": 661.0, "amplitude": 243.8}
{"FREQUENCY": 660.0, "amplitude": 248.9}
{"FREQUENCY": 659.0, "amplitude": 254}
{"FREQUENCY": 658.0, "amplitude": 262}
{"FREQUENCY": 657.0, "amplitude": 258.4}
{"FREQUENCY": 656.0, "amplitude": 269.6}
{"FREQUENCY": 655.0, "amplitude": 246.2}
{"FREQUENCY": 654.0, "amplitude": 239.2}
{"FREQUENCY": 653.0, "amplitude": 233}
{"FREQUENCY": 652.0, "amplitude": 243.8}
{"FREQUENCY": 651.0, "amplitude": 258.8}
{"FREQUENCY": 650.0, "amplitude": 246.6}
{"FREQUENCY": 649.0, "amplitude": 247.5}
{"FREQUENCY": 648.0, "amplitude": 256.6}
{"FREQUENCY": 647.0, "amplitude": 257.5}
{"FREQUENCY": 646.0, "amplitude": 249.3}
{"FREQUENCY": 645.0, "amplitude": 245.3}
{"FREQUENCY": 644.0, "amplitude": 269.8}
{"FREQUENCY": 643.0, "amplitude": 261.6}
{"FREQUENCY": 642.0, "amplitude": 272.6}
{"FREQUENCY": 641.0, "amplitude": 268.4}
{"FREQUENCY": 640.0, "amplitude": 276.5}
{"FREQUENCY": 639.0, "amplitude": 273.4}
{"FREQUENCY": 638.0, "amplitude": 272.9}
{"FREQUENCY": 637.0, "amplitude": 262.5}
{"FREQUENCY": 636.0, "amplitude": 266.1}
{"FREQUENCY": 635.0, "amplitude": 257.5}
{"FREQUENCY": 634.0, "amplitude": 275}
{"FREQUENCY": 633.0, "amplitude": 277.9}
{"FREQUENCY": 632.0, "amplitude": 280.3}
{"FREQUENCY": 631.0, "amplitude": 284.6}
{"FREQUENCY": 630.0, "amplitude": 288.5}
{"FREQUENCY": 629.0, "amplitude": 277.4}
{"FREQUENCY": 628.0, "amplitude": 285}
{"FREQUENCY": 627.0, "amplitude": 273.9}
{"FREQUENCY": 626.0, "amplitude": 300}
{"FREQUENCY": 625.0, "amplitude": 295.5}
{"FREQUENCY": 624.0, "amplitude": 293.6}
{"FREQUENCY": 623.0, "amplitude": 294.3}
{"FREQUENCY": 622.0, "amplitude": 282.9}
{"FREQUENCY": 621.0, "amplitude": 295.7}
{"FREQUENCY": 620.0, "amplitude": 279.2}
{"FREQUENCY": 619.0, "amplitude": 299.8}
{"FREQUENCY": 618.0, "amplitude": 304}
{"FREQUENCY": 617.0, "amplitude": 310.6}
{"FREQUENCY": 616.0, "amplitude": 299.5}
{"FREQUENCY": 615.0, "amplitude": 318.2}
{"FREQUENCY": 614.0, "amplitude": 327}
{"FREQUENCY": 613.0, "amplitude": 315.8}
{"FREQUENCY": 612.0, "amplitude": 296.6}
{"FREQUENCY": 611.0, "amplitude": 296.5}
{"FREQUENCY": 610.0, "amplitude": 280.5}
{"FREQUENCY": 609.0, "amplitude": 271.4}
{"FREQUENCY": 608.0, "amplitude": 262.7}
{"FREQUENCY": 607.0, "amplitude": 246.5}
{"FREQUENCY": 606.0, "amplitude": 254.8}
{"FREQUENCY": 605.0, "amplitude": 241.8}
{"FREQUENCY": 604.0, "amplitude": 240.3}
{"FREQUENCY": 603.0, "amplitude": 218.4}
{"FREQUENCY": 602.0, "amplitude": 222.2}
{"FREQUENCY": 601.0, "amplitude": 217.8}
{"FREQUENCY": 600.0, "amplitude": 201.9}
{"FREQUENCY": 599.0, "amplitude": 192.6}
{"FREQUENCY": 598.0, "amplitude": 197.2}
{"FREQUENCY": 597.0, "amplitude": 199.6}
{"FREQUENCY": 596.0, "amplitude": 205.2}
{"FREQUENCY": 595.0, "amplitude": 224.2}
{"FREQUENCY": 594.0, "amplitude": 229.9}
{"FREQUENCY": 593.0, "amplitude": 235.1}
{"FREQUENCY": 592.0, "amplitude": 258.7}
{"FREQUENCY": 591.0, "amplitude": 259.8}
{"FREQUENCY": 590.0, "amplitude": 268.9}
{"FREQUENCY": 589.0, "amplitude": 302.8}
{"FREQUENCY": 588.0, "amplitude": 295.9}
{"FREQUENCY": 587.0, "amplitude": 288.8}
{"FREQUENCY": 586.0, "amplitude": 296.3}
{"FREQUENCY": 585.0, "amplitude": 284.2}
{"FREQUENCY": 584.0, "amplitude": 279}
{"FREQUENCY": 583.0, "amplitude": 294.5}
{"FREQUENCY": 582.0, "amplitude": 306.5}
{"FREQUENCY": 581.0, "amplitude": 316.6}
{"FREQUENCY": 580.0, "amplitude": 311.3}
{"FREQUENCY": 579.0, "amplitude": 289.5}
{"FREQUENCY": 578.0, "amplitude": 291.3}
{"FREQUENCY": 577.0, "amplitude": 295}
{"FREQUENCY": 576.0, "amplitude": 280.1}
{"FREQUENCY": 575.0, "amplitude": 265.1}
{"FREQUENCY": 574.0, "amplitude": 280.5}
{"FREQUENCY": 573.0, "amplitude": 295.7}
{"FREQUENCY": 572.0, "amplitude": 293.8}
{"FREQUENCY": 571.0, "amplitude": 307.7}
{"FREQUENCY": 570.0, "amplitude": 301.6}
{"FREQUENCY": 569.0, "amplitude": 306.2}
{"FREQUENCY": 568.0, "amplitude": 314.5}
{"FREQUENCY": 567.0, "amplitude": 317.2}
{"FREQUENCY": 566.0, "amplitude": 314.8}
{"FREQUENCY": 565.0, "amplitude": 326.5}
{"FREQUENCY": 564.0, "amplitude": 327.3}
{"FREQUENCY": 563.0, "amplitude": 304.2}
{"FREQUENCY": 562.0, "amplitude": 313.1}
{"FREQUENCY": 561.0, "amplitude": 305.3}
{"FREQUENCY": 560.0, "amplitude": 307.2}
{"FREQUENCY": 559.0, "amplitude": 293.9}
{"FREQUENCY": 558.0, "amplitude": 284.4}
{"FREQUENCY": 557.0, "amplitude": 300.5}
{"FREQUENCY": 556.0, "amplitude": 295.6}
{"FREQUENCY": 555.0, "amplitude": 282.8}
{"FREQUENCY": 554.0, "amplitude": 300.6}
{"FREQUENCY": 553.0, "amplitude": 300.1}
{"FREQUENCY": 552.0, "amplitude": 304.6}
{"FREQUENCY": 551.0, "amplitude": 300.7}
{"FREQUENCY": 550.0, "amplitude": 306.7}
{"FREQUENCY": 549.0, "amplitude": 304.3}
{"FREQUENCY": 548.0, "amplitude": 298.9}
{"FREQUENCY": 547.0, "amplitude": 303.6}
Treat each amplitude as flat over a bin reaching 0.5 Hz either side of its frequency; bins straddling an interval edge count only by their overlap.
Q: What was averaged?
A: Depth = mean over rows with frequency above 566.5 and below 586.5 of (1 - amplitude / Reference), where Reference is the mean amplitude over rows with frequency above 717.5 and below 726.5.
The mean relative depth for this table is -0.21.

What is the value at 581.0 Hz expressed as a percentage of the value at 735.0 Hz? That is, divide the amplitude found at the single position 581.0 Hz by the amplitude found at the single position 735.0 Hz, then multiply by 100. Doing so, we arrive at 132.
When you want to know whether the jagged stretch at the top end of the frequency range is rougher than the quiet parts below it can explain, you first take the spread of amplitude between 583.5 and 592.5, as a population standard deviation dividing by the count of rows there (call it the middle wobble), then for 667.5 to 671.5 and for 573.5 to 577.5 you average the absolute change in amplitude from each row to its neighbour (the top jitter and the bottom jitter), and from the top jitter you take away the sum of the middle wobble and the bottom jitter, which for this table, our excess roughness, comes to -24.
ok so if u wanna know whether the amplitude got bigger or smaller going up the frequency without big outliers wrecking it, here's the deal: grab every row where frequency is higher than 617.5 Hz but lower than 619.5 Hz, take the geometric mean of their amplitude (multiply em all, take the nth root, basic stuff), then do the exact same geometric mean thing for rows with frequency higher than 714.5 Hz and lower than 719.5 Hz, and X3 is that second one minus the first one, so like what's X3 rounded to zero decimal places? -58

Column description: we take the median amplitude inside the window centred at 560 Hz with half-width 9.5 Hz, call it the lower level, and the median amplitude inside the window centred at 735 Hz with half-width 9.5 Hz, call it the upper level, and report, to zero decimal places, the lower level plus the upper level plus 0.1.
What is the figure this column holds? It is 546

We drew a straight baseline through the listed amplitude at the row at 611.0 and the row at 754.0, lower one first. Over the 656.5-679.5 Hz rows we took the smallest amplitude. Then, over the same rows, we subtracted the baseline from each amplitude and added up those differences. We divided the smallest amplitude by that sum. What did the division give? 0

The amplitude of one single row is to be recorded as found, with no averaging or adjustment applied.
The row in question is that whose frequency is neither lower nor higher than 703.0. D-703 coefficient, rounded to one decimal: 238.4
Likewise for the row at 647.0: 257.5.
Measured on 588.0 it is 295.9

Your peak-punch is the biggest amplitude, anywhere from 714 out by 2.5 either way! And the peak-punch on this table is 256.4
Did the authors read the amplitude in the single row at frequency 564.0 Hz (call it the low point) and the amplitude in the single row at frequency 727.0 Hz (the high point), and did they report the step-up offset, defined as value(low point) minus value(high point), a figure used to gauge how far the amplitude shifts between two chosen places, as 77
